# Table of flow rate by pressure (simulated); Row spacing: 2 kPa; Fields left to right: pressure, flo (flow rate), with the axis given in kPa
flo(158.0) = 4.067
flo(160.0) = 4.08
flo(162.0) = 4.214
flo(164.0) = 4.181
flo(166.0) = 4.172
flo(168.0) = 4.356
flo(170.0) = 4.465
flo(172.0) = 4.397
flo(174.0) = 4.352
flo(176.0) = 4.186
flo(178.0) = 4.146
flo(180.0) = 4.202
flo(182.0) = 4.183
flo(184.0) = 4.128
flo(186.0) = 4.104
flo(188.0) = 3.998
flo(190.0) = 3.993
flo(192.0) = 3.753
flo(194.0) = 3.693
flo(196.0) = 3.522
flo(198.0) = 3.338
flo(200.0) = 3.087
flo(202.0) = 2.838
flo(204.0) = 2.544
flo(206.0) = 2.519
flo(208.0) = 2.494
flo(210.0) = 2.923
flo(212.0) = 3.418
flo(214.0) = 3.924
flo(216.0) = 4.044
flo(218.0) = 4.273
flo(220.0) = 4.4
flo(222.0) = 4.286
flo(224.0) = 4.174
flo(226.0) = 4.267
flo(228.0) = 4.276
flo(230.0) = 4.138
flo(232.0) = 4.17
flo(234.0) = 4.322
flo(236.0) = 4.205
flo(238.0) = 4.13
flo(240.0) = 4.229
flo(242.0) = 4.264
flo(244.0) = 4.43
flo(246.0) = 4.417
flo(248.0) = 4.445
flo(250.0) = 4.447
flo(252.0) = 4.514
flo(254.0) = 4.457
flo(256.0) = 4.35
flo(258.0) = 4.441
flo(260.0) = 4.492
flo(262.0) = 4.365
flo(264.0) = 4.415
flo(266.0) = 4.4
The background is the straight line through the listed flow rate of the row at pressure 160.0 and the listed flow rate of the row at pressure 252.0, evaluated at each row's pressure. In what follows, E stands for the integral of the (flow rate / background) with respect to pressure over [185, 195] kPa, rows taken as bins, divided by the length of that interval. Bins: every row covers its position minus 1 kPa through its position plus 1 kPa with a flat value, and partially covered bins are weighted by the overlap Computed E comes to 0.926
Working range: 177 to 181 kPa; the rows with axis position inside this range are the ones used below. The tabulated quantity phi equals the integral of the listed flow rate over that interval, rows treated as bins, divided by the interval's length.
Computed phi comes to 4.17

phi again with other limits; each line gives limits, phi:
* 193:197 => 3.61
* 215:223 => 4.25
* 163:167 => 4.18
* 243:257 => 4.44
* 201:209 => 2.60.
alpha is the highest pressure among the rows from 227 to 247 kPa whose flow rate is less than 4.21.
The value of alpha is 238.0 kPa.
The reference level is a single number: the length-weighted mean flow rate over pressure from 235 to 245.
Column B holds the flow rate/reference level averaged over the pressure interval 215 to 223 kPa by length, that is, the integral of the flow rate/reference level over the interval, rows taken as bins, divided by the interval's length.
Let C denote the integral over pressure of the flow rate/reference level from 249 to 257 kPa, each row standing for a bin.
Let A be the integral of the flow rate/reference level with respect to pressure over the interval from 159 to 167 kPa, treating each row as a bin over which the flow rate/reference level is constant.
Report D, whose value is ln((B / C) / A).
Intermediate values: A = 8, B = 1.00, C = 8.4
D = -4.2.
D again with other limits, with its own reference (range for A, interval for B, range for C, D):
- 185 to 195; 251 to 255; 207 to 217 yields -4.2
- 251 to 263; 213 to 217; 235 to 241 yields -4.4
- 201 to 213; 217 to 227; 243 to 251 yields -4.2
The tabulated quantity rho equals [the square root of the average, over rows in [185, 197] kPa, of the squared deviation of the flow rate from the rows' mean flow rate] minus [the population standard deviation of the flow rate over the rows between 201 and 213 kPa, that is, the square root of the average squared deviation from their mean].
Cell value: -0.12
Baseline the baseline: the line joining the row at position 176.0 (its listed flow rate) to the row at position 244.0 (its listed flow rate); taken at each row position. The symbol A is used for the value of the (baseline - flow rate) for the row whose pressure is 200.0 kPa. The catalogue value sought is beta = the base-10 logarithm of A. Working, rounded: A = 1.19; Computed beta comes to 0.07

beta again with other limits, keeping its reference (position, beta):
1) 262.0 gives -0.89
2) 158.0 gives -1.26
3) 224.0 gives -0.73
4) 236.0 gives -0.71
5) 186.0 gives -0.93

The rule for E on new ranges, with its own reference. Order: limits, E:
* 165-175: 1.054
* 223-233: 0.956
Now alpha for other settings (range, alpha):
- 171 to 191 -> 190.0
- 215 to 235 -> 232.0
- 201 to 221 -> 216.0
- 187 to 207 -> 206.0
